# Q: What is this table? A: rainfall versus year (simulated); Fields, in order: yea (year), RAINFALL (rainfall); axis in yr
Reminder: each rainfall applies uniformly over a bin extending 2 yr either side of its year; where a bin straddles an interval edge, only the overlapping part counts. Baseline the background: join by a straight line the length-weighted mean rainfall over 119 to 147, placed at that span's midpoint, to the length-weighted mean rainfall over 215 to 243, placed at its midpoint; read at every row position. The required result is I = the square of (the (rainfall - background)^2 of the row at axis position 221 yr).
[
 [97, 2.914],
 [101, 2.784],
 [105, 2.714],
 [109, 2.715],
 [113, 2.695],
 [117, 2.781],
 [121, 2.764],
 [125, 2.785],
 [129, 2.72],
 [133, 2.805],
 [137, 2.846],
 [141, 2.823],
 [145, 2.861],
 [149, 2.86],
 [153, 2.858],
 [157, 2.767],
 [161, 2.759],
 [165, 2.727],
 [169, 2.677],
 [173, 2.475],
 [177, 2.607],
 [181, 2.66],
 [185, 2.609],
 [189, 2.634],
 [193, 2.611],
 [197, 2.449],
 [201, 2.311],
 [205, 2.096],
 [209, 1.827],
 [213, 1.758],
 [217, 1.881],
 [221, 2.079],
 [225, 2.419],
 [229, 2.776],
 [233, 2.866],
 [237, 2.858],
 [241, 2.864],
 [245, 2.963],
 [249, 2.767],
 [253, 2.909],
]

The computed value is 0.052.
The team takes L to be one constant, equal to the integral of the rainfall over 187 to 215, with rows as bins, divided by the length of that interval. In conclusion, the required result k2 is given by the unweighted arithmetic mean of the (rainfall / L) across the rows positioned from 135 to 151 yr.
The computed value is 1.27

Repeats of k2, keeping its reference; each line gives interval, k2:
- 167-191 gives 1.16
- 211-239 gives 1.06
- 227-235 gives 1.26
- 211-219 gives 0.81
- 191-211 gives 1.01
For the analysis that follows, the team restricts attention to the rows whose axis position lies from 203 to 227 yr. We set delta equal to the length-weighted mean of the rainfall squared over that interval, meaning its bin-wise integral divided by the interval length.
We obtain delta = 4.1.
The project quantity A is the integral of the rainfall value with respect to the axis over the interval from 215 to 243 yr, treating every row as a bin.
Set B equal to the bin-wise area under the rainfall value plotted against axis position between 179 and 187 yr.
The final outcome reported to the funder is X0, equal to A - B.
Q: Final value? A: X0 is 50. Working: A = 71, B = 21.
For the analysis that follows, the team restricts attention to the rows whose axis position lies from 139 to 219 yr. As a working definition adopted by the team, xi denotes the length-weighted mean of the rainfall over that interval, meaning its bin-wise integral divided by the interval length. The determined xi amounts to 2.51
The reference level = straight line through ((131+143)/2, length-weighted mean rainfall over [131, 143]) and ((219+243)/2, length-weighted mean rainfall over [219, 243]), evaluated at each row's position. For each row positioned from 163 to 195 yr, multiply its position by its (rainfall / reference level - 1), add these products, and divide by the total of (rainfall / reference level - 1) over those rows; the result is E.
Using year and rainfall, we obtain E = 178.9 yr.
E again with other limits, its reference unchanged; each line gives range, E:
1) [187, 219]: 208.5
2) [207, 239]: 211.3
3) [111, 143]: 119.8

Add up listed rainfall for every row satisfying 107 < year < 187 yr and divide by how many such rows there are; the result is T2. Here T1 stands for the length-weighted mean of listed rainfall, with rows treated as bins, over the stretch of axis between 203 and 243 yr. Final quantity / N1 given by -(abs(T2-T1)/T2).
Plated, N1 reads -0.145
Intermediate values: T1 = 2.34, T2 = 2.74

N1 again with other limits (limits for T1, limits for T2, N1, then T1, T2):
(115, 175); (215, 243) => -0.092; 2.77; 2.53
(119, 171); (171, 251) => -0.126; 2.79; 2.48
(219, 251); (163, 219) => -0.134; 2.70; 2.38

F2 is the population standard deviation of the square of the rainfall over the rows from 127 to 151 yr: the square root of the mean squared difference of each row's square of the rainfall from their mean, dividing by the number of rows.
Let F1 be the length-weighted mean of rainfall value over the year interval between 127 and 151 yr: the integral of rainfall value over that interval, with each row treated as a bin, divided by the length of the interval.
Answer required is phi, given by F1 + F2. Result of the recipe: 3.09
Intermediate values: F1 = 2.82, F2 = 0.27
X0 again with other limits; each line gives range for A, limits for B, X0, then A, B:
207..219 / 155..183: -53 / 22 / 75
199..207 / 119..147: -61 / 18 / 78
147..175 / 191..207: 39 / 76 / 38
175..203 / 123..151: -7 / 72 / 79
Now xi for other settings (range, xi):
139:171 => 2.79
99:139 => 2.76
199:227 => 2.05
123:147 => 2.81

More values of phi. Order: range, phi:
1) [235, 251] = 3.26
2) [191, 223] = 3.38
